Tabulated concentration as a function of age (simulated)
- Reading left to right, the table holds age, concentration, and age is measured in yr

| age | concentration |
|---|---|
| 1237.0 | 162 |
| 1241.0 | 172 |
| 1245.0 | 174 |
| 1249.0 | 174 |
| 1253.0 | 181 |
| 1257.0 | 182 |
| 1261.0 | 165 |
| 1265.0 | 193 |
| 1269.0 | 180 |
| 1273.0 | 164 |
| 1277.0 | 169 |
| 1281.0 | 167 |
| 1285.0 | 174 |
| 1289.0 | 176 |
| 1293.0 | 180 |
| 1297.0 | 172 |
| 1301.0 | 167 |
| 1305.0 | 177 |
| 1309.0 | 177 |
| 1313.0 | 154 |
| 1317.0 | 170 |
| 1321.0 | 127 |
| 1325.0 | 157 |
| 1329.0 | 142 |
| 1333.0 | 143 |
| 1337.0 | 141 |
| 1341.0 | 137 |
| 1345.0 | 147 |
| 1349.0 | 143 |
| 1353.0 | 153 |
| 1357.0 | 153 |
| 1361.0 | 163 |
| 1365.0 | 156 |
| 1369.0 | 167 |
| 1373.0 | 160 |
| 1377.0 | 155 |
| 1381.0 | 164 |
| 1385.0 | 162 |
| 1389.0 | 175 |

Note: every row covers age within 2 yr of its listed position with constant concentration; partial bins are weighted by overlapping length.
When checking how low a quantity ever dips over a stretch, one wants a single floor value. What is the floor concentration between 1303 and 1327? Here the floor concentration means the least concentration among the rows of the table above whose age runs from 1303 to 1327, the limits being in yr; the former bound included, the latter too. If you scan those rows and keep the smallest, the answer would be 127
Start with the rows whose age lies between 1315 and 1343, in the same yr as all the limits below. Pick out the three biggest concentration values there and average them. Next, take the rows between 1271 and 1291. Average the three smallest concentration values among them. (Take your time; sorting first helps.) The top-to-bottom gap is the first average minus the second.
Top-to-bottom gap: -10.0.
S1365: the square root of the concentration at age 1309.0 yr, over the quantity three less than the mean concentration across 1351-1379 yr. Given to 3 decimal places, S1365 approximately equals 0.086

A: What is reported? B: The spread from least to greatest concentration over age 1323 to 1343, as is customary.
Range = 20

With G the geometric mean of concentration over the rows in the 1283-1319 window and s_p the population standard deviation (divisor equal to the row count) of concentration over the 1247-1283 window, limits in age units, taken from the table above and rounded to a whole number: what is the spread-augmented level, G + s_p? 181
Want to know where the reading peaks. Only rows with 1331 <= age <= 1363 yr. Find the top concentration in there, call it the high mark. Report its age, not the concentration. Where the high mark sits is 1361.0 yr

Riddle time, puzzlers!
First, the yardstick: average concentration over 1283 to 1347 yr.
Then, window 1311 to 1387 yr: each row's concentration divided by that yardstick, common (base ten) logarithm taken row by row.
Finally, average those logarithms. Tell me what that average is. -0.02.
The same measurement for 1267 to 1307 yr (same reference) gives 0.04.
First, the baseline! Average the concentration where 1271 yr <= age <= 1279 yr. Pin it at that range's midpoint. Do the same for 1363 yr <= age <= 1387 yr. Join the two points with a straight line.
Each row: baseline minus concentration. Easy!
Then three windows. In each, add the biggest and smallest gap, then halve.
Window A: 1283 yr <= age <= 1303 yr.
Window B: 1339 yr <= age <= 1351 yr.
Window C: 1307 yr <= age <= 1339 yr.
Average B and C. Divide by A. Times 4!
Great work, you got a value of -8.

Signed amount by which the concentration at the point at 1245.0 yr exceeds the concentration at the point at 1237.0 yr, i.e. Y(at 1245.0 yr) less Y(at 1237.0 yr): 12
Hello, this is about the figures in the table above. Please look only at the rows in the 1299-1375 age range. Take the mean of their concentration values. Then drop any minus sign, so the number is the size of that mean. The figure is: 154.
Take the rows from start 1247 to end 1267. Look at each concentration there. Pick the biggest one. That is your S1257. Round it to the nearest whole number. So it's 193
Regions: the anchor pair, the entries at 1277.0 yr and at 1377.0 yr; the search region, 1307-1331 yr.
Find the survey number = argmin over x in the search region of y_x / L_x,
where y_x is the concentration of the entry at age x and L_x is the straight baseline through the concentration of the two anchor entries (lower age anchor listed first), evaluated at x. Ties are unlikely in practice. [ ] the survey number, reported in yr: 1321.0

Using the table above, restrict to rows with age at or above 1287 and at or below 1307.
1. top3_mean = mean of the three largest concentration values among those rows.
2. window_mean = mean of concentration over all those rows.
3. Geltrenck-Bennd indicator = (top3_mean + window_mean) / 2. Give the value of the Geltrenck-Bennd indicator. 176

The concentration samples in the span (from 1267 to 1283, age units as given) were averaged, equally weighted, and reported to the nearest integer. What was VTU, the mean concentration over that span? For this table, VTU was 170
